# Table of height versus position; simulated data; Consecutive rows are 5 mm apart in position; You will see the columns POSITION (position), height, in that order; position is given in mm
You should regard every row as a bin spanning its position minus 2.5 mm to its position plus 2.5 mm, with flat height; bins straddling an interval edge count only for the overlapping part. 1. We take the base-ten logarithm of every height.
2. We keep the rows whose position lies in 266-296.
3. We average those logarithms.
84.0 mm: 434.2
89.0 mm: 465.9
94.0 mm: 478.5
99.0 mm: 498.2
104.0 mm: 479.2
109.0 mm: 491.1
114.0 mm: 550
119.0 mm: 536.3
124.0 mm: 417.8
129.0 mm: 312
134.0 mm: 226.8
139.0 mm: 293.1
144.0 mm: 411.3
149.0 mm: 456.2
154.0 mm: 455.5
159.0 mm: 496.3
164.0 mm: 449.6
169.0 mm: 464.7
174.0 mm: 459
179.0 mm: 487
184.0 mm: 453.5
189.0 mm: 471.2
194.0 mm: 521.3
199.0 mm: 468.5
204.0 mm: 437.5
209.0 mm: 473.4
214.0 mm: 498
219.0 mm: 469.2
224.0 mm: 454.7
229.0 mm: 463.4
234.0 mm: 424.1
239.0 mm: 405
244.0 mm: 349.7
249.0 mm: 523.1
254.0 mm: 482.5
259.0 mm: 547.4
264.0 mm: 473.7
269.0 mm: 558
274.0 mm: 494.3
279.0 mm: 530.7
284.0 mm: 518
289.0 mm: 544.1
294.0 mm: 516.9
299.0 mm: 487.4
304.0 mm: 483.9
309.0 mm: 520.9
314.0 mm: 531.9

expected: 2.721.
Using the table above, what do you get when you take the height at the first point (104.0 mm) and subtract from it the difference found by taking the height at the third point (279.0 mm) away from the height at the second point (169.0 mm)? 545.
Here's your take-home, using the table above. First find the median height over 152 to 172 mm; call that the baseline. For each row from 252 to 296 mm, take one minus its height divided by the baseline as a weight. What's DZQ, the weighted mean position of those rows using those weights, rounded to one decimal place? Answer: 275.8 mm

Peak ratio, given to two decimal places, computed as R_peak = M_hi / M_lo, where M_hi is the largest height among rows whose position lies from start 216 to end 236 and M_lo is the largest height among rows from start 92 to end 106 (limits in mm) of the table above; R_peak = 0.94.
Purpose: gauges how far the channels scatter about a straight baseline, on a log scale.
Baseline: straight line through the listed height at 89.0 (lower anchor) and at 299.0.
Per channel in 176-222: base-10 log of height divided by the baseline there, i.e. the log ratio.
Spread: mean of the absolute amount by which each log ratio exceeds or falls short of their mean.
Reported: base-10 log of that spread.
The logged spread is -1.8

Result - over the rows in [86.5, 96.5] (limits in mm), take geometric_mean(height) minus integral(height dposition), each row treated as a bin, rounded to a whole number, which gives -4250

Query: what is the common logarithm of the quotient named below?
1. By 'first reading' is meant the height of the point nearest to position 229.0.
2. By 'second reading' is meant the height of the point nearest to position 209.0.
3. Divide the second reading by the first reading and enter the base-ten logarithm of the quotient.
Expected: 0.01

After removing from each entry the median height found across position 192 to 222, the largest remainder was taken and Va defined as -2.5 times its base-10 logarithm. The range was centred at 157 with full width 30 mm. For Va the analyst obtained -3.5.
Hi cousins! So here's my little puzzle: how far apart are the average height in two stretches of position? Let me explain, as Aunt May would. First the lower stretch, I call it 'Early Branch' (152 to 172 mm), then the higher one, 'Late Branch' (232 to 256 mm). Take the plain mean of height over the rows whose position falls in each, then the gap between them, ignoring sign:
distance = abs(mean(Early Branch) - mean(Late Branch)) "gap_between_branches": 30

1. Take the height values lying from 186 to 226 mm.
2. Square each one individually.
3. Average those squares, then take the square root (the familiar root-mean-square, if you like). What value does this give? 475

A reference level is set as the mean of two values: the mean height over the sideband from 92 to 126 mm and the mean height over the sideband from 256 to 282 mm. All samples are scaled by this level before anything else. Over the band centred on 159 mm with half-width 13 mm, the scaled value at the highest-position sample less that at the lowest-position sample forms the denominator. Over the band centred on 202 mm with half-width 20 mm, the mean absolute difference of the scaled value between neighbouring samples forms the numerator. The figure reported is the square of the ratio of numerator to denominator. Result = 16.4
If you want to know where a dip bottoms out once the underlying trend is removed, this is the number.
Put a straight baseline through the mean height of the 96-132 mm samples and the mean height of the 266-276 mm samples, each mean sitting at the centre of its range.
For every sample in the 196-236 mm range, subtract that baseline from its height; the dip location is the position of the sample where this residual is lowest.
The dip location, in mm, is 234.0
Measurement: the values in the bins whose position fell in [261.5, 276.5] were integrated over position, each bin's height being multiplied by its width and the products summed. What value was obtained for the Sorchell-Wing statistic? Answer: 7630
